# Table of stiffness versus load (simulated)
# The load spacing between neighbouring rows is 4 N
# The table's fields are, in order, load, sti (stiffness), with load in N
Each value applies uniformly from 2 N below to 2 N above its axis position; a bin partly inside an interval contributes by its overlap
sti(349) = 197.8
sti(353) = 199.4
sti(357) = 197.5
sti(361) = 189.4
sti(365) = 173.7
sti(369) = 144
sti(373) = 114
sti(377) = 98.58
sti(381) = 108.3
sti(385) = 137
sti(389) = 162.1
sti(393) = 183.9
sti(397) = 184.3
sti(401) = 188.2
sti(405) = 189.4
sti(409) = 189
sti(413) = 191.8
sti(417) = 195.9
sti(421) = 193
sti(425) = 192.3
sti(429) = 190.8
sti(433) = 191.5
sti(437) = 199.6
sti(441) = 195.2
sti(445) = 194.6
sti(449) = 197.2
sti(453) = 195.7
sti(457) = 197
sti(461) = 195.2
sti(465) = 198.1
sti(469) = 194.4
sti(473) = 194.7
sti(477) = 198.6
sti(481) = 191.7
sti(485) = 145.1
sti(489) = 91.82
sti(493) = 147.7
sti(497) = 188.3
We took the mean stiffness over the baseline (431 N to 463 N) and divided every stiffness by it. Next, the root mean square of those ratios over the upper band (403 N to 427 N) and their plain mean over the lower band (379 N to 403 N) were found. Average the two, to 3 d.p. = 0.901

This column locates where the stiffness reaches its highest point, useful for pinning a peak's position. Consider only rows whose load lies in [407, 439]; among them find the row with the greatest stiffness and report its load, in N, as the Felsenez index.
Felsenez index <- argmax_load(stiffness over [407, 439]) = 437 N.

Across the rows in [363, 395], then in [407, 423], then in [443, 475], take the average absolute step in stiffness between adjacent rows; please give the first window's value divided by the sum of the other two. 4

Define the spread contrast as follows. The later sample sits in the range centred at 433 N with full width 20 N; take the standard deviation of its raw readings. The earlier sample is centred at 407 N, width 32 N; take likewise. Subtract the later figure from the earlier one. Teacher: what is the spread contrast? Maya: 1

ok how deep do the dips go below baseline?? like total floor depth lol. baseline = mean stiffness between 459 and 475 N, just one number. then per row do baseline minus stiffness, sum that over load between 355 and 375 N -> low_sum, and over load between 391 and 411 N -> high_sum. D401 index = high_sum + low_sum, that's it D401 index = 203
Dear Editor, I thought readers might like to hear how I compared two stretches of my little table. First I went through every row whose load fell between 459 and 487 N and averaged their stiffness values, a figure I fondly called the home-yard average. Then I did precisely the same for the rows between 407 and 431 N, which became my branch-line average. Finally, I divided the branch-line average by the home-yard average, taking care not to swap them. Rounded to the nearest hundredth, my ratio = 1.02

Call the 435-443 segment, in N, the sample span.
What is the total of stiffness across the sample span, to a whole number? 395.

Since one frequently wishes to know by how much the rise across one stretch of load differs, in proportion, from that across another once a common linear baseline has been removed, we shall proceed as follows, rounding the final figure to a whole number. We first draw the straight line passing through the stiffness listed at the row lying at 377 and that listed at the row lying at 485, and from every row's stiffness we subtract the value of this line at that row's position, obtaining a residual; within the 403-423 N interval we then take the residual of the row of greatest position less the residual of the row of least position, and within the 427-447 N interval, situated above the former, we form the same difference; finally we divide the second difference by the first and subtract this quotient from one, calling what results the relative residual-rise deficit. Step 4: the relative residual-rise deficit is 0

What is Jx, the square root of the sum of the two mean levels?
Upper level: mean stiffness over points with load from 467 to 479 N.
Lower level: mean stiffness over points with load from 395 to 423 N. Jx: 19.7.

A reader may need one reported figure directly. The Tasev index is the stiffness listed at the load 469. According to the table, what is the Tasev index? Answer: 194.4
